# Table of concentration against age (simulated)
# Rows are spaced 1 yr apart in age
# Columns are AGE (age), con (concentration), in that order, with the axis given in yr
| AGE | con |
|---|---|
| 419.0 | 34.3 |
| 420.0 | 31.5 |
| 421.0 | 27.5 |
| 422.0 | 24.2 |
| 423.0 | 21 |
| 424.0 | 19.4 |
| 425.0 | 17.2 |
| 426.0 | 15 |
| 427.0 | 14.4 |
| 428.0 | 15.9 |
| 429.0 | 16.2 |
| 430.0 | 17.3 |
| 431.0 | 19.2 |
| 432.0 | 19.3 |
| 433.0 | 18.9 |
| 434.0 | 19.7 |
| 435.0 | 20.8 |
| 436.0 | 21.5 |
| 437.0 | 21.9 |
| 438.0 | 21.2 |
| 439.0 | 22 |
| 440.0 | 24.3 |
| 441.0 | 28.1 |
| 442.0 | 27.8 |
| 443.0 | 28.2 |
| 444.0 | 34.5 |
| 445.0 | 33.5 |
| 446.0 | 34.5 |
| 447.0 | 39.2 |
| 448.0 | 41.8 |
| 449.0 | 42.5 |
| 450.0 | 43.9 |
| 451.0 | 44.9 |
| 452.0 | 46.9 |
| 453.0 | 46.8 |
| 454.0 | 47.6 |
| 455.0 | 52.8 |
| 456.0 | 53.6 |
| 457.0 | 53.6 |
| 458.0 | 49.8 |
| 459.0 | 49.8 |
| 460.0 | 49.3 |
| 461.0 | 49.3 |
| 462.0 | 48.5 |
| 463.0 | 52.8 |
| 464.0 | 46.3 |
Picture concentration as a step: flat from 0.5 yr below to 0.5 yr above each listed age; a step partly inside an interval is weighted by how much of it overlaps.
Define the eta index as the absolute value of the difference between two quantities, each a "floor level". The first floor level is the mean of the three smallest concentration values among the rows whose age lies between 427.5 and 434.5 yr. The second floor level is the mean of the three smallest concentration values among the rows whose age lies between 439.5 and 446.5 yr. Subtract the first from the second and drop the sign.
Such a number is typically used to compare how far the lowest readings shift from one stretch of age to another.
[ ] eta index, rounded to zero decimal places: 10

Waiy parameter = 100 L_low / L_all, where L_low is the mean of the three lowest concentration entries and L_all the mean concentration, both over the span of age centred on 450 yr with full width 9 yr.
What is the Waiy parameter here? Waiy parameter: 89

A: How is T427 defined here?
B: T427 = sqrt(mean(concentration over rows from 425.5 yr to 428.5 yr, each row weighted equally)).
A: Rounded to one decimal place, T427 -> 3.9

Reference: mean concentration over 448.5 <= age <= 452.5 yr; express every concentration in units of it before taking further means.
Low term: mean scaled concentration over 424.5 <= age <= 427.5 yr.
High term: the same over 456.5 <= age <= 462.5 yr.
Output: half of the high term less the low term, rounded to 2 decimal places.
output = 0.39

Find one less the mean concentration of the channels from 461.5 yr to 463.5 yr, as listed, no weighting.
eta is -50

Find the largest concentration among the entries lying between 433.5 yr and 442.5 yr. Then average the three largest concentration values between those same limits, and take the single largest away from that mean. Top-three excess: -1.4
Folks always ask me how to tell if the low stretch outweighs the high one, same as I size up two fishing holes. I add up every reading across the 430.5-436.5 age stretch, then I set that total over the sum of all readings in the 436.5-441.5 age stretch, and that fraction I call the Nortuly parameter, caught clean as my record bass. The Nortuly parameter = 1.02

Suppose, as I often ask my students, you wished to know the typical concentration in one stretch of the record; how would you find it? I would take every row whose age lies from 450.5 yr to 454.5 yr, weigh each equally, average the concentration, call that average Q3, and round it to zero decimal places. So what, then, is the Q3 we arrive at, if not 47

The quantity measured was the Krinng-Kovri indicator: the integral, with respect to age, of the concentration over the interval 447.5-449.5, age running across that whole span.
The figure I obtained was 84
